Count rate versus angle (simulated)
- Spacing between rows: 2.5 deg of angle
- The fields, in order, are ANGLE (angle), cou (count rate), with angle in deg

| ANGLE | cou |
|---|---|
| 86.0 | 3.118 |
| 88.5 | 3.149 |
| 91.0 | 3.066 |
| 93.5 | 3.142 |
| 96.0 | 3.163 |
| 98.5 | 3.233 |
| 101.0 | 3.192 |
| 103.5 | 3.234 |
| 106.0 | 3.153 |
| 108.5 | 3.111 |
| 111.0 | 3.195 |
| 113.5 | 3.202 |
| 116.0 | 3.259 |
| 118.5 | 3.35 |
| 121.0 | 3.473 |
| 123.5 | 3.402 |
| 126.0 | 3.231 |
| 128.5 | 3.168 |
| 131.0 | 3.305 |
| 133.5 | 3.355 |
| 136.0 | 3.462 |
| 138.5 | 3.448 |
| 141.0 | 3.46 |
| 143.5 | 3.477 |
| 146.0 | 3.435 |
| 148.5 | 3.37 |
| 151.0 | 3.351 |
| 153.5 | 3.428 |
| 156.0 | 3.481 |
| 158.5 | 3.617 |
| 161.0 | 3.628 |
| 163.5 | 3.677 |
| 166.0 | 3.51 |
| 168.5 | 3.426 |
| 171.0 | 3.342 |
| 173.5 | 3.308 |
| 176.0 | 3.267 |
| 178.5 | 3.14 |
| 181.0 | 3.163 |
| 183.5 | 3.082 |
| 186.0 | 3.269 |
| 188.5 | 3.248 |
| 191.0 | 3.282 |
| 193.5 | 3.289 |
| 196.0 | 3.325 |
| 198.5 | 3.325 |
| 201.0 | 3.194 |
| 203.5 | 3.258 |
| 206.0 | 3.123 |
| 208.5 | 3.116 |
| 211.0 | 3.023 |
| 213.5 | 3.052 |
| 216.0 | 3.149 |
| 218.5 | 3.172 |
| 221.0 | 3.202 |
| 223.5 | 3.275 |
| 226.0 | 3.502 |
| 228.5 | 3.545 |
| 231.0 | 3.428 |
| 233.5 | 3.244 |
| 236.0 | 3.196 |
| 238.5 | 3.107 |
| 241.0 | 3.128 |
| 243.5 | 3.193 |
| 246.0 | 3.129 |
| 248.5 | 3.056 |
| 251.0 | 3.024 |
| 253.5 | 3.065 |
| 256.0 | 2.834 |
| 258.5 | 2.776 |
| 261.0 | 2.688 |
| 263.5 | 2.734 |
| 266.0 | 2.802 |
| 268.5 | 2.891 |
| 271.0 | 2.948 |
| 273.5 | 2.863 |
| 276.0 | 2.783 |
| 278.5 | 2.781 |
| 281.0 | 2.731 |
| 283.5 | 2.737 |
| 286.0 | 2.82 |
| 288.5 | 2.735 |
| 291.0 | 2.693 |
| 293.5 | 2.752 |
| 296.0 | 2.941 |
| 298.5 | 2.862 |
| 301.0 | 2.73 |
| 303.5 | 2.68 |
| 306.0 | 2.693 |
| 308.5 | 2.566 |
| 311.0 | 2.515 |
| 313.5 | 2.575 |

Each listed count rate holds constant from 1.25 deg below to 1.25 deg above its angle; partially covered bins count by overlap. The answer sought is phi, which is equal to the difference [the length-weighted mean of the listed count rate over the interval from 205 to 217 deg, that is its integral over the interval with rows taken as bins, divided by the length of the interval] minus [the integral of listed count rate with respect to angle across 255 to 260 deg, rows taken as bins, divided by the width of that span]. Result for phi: 0.3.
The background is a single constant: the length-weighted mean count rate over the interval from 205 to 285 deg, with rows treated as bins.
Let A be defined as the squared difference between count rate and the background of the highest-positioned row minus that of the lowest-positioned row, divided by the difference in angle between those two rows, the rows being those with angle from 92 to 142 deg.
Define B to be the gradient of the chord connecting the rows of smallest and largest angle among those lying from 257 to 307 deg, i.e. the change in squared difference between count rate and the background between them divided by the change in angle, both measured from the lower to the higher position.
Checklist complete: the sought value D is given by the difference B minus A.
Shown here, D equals -0.002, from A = 0.004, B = 0.001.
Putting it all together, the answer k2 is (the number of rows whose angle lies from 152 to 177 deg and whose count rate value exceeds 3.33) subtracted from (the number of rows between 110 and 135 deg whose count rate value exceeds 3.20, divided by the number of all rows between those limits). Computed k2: -7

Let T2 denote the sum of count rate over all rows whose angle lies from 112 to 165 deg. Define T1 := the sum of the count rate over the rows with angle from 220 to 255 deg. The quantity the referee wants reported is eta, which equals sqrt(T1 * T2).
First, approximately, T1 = 45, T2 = 72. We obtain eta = 57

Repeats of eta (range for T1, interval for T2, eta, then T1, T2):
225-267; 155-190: 50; 52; 47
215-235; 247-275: 29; 27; 32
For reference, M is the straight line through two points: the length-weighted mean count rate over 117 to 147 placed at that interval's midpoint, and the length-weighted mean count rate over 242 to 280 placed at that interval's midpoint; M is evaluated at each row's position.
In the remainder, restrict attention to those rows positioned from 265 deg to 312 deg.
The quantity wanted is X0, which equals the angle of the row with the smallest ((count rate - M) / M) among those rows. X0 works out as 311.0 deg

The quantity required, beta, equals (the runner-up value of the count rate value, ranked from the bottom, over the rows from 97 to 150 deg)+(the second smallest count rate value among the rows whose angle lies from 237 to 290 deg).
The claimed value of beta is 5.9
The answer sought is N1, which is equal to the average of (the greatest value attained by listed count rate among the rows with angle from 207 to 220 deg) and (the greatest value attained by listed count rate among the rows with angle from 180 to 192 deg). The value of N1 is 3.23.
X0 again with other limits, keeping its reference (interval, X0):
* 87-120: 91.0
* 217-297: 261.0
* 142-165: 151.0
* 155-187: 183.5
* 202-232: 211.0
